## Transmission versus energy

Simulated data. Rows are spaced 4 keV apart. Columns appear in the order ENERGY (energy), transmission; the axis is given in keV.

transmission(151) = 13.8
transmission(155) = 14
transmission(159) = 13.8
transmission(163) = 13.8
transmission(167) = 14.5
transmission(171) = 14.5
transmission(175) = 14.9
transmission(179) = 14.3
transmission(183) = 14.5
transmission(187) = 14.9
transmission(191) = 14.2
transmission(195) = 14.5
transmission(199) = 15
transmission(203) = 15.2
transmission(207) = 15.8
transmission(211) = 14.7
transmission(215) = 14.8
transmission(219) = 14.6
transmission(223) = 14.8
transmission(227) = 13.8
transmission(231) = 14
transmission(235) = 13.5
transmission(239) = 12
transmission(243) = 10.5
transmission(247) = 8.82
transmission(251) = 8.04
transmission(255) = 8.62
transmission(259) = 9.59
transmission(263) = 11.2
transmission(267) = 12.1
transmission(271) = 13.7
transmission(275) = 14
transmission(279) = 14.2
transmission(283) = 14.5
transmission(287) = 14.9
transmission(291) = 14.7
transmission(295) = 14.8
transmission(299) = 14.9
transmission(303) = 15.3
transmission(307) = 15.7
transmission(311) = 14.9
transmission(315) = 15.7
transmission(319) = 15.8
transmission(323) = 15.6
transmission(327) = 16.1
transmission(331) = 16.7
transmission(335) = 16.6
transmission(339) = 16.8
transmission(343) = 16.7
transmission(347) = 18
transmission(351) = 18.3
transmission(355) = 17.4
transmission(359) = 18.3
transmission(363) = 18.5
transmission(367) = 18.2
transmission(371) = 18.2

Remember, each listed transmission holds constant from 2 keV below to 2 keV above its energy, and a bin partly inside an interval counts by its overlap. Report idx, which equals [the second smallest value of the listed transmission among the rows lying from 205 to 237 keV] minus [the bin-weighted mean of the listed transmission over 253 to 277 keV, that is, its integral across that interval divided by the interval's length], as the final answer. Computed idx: 2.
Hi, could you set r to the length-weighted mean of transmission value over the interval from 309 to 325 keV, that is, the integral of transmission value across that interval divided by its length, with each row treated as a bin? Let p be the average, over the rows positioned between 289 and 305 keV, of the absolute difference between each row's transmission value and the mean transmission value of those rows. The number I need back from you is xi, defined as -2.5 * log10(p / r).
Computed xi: 4.8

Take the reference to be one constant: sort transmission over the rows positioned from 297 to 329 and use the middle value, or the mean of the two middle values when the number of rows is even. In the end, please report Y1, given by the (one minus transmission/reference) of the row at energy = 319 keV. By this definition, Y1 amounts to 0.0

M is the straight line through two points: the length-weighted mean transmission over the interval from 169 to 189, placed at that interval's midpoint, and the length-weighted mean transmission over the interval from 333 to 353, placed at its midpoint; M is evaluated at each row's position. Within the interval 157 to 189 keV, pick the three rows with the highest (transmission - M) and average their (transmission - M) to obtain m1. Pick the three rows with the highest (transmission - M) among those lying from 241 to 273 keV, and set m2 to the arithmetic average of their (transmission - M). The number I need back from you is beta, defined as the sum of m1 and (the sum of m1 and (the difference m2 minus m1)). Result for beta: -3.5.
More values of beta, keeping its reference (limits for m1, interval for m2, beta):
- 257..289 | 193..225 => -1.4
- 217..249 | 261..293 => -2.6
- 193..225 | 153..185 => 0.5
